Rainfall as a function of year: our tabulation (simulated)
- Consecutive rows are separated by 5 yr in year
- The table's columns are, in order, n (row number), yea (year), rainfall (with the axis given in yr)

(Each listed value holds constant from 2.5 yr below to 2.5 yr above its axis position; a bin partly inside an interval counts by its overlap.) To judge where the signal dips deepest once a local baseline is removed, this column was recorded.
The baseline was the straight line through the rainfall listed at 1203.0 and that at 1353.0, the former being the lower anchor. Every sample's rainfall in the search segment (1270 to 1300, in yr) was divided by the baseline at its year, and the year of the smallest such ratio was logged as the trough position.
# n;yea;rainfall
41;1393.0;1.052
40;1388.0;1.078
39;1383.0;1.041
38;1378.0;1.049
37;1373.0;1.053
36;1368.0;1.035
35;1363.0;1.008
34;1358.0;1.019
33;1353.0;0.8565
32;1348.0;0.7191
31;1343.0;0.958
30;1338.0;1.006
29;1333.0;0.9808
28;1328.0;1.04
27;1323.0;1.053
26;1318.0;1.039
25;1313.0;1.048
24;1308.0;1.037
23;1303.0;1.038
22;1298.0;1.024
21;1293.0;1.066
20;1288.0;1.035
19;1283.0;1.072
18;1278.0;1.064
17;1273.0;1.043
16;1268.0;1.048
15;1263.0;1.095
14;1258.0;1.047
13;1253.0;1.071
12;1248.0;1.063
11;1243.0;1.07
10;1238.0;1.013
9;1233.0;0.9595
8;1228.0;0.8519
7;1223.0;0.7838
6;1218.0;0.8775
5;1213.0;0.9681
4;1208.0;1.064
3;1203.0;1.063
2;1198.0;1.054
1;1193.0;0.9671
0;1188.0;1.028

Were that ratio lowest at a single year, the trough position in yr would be 1273.0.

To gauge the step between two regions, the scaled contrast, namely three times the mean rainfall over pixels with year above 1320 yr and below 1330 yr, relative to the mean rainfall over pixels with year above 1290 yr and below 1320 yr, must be 3.01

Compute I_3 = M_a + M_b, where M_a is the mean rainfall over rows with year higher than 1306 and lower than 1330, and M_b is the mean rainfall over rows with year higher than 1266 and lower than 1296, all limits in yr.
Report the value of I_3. 2.10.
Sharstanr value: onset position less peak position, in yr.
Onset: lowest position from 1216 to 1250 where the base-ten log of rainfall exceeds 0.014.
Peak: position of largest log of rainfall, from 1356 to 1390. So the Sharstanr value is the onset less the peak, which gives -145 yr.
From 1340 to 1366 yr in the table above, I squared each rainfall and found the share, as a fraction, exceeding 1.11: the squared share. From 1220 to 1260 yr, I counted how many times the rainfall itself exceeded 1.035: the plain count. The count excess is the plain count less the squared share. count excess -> 4.0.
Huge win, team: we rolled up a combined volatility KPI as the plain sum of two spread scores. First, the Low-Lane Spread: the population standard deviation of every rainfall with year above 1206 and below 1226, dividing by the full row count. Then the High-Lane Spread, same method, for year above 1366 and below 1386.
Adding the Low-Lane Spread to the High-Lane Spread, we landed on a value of 0.11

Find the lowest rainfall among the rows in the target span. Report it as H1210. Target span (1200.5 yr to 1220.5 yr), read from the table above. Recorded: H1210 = 0.8775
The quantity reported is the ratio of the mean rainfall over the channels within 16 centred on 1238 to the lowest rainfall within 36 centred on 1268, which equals 0.97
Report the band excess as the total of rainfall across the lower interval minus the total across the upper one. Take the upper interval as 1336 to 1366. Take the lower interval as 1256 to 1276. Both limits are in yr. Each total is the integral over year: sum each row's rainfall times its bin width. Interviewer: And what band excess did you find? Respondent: -6.7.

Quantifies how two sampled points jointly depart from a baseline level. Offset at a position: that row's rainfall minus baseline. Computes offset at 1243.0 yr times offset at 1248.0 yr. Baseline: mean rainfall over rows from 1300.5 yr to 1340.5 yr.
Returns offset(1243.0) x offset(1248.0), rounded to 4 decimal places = 0.0013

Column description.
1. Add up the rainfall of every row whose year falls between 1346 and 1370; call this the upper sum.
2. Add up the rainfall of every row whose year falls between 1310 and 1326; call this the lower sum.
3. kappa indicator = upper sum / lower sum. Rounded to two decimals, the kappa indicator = 1.48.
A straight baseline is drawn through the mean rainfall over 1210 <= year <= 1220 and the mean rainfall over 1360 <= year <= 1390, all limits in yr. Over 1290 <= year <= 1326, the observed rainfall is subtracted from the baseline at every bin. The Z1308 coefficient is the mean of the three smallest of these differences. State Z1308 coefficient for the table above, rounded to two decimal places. -0.06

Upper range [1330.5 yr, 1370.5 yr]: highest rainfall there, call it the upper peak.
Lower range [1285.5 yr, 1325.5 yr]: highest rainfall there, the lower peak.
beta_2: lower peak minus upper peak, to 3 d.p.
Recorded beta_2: 0.031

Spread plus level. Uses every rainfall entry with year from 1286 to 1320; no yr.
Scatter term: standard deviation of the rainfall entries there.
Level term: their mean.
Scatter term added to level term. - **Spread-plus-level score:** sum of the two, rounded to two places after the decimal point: 1.05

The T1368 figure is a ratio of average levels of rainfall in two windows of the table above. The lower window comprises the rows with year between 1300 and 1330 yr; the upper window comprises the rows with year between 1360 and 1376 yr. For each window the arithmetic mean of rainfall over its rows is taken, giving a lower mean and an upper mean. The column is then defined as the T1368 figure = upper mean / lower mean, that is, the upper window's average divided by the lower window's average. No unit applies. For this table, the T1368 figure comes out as 0.99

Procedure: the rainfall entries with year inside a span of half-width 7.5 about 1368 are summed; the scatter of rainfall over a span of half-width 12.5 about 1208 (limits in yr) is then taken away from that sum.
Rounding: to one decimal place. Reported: 3.0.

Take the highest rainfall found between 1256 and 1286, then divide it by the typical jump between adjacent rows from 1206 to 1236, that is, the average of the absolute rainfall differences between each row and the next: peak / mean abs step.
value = 12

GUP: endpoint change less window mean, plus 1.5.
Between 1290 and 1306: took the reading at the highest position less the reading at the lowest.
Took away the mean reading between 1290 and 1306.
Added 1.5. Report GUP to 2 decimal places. 0.43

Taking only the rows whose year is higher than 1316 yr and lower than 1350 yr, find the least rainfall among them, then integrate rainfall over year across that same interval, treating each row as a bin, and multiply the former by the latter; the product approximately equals 24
